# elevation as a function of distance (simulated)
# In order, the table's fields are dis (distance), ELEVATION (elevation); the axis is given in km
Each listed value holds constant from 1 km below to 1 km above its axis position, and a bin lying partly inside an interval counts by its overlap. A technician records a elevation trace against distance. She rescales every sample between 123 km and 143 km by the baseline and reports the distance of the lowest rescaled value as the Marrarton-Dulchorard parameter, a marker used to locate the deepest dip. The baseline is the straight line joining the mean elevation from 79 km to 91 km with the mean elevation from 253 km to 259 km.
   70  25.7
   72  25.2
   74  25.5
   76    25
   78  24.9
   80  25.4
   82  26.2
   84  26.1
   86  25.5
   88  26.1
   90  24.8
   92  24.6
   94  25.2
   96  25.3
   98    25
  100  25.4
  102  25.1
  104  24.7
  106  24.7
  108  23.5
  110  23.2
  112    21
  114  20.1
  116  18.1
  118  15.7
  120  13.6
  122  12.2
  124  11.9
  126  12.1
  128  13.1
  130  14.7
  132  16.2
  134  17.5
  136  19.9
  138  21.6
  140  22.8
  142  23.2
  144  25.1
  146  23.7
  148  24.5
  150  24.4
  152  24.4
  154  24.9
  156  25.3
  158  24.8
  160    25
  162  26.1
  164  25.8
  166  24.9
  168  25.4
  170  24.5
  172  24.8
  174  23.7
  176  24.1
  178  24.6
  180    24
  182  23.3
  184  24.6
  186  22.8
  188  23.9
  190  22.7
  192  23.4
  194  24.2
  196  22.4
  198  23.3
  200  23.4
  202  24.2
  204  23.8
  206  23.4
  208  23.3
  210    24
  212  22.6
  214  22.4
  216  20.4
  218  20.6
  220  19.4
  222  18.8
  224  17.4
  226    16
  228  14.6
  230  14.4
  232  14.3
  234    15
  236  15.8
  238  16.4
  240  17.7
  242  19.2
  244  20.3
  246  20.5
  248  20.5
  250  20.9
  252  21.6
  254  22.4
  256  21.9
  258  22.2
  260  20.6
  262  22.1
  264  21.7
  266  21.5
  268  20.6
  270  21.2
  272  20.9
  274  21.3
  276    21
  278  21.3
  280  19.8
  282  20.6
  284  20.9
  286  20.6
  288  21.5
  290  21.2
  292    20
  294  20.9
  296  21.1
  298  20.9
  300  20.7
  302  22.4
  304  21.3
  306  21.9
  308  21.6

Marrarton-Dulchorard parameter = 124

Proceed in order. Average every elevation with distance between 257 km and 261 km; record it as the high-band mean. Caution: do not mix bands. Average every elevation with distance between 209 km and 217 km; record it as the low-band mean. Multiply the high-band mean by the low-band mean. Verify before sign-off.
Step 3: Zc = 478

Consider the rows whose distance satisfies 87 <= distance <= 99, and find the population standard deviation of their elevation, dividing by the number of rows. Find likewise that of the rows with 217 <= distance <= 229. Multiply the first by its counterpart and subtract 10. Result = -9.0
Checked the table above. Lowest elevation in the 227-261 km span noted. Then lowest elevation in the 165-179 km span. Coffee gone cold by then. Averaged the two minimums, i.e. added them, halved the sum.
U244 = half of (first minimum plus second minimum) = 19.0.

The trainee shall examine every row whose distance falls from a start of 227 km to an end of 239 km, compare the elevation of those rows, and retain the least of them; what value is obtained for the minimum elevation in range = 14.3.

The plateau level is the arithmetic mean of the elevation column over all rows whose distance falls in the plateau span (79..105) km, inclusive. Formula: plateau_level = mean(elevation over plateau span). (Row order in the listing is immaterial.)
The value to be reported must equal 25.3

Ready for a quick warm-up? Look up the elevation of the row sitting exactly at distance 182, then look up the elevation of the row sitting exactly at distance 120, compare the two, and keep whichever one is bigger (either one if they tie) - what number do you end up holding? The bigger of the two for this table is 23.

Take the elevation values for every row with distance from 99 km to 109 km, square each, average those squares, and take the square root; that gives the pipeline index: 24.7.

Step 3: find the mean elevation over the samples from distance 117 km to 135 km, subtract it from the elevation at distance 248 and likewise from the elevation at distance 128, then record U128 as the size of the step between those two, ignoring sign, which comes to 7.4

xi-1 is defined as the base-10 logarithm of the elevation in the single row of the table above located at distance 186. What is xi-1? 1.36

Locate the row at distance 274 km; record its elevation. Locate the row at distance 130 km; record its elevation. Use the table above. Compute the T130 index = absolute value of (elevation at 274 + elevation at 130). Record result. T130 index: 36.0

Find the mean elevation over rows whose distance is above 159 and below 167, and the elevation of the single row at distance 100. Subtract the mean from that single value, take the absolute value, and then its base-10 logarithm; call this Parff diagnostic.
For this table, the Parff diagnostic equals -1.3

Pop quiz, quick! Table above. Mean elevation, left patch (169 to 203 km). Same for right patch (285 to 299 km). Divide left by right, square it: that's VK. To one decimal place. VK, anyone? 1.3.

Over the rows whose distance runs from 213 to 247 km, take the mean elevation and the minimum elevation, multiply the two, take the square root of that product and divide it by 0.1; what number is 160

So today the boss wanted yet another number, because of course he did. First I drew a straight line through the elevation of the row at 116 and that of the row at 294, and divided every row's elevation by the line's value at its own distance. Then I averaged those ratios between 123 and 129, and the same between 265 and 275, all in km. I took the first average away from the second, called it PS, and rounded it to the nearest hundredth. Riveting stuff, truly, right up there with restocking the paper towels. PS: 0.35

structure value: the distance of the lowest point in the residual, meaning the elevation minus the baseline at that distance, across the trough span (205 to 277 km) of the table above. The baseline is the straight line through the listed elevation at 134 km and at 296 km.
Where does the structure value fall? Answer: 232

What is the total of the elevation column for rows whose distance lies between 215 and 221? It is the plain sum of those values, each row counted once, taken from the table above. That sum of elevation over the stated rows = 60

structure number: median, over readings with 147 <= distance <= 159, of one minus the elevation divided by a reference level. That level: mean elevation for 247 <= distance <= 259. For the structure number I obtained -0.14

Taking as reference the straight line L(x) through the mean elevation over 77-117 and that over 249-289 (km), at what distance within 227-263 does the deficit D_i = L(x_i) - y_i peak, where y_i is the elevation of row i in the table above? 232 km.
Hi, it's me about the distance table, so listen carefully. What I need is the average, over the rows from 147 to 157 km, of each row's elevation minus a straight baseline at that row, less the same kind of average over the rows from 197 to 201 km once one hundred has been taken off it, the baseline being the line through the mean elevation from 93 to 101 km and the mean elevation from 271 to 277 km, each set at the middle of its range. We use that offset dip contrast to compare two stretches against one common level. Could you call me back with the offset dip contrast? 100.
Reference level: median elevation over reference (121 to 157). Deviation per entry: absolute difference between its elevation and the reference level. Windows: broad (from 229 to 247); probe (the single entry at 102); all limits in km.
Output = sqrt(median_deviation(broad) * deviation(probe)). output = 4.1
